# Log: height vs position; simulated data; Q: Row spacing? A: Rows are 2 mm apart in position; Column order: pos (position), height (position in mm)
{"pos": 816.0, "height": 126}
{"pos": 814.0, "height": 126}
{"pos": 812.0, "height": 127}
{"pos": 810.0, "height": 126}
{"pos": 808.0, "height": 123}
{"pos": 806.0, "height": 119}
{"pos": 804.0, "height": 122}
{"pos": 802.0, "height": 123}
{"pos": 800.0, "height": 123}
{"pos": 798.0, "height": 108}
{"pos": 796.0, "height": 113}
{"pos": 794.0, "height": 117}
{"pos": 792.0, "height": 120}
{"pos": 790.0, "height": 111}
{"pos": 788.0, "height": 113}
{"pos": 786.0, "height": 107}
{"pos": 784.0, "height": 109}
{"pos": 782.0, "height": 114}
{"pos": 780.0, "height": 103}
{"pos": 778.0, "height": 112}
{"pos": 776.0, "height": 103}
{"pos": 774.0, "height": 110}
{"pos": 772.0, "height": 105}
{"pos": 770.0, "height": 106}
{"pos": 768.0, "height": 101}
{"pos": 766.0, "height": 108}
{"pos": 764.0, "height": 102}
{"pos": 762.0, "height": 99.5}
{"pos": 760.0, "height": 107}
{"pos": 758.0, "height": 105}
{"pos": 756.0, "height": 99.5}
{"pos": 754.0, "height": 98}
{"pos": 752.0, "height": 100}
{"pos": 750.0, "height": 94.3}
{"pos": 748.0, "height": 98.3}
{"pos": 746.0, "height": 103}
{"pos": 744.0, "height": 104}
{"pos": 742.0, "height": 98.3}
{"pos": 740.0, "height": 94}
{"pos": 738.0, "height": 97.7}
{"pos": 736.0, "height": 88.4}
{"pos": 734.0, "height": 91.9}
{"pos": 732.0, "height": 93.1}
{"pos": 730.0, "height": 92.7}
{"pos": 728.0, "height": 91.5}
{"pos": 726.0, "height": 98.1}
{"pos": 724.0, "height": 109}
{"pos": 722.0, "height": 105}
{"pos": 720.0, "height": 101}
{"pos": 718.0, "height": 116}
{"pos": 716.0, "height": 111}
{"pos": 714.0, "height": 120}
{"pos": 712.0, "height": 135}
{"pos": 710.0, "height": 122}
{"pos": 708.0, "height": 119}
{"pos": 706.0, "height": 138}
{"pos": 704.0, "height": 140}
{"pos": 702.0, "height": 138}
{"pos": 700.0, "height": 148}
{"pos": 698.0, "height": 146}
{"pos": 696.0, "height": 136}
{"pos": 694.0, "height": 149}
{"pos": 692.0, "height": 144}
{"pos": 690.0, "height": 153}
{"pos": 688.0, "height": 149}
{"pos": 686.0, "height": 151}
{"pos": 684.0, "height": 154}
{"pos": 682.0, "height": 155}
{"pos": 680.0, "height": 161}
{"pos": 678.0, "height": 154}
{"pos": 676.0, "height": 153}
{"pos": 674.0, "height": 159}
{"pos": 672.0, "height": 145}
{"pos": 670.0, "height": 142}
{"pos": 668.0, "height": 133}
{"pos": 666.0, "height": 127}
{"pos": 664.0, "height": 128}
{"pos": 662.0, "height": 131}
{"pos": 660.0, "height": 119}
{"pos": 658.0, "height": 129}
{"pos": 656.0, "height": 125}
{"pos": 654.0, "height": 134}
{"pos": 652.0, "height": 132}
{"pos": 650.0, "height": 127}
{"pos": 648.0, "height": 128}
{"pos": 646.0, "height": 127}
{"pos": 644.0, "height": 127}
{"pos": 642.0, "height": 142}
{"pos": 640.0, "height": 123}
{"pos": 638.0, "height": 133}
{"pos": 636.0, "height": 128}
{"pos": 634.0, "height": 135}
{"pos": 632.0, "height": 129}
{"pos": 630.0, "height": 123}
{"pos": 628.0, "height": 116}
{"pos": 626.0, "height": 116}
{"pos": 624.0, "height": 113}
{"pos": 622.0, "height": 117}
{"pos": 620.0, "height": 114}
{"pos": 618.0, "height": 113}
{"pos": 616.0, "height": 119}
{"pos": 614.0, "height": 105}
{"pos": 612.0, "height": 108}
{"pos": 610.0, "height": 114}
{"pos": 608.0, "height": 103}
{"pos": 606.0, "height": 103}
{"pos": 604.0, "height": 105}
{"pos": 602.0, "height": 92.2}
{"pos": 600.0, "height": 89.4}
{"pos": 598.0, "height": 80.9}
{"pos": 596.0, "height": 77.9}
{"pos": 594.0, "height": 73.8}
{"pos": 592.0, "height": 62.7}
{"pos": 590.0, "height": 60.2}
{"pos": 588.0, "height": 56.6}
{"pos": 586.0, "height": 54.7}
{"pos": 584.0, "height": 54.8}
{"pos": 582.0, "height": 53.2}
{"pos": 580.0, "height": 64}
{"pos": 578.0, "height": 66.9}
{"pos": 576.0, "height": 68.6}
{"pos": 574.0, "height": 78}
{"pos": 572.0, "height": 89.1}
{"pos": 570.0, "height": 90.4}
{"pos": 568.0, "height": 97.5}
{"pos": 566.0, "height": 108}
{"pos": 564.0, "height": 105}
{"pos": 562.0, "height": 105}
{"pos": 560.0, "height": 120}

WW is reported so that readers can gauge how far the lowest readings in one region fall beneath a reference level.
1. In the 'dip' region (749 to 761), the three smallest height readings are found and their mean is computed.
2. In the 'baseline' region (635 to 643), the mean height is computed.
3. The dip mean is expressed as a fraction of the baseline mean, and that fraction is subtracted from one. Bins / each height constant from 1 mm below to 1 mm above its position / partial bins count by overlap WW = 0.26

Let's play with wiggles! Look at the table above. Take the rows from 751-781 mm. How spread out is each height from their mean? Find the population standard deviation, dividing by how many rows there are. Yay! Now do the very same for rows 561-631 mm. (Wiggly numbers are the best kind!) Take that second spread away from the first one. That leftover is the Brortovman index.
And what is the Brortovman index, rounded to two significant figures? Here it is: -18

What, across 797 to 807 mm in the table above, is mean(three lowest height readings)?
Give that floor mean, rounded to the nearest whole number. 116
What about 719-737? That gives 91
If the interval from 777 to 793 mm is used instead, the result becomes 106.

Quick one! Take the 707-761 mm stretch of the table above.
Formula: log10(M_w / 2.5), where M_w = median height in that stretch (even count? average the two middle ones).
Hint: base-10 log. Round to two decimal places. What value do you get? 1.60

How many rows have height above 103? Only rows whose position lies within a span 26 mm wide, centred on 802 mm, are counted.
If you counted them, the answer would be 13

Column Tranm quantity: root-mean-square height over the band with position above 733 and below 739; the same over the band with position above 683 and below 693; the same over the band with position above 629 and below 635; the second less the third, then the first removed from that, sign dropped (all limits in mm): 72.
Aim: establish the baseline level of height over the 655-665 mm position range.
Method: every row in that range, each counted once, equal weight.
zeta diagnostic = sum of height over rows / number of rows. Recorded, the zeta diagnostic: 126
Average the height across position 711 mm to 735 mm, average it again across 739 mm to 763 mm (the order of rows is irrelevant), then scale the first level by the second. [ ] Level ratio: 1.1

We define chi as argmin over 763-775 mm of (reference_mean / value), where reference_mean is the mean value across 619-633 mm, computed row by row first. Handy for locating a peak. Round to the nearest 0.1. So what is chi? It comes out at 774.0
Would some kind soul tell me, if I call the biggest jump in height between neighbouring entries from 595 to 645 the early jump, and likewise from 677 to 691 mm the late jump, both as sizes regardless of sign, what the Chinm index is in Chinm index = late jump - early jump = -12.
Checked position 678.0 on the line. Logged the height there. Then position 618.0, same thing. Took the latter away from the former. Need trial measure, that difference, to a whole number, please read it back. 41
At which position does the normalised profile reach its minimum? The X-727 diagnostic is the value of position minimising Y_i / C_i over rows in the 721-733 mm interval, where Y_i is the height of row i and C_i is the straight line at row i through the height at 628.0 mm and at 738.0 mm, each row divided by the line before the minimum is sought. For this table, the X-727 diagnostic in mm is 728.0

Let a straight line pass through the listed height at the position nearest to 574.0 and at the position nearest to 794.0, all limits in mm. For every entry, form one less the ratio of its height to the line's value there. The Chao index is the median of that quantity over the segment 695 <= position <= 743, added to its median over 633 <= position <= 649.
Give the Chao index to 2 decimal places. -0.48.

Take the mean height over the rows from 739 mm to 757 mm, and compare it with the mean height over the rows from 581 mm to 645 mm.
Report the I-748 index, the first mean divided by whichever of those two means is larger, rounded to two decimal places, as 0.98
